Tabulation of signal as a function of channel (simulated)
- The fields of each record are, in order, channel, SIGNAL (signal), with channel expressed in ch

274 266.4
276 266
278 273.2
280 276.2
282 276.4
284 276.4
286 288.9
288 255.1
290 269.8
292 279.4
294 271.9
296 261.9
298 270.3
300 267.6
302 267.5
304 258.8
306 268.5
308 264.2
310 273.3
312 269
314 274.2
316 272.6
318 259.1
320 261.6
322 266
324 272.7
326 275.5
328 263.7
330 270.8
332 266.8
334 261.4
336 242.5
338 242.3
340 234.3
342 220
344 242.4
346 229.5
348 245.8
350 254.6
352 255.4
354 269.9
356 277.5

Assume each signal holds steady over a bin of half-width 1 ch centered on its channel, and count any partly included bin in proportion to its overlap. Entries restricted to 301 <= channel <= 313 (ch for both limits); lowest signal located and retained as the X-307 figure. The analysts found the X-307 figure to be 258.8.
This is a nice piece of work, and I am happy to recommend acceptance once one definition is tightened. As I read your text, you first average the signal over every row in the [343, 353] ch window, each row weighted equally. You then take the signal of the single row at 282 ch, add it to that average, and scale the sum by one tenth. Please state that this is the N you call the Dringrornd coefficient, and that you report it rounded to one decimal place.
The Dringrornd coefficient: 52.2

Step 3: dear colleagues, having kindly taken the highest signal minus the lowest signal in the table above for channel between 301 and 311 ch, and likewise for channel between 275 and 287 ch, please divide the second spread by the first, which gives 1.6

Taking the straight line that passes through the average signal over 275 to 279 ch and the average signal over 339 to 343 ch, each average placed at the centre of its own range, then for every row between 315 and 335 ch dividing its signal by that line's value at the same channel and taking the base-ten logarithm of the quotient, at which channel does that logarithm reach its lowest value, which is 318 ch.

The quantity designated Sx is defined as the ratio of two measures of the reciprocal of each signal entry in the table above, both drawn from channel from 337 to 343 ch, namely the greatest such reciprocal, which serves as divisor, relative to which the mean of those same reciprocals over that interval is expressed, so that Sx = 0.95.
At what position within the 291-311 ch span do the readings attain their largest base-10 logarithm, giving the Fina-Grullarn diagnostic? 292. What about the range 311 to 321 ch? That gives 314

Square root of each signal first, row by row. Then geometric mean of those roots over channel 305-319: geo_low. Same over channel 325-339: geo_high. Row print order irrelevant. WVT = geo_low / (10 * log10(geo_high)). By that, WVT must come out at 1.36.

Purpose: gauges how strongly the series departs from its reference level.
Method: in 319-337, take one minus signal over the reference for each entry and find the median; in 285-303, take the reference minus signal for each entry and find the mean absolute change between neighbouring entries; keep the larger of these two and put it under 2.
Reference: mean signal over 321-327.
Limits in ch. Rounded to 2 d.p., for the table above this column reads 0.18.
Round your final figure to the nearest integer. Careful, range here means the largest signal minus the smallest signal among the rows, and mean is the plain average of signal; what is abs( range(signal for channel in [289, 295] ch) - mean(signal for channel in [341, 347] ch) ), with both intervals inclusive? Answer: 221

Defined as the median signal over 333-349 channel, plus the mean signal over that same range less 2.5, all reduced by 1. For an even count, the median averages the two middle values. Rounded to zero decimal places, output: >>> 479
